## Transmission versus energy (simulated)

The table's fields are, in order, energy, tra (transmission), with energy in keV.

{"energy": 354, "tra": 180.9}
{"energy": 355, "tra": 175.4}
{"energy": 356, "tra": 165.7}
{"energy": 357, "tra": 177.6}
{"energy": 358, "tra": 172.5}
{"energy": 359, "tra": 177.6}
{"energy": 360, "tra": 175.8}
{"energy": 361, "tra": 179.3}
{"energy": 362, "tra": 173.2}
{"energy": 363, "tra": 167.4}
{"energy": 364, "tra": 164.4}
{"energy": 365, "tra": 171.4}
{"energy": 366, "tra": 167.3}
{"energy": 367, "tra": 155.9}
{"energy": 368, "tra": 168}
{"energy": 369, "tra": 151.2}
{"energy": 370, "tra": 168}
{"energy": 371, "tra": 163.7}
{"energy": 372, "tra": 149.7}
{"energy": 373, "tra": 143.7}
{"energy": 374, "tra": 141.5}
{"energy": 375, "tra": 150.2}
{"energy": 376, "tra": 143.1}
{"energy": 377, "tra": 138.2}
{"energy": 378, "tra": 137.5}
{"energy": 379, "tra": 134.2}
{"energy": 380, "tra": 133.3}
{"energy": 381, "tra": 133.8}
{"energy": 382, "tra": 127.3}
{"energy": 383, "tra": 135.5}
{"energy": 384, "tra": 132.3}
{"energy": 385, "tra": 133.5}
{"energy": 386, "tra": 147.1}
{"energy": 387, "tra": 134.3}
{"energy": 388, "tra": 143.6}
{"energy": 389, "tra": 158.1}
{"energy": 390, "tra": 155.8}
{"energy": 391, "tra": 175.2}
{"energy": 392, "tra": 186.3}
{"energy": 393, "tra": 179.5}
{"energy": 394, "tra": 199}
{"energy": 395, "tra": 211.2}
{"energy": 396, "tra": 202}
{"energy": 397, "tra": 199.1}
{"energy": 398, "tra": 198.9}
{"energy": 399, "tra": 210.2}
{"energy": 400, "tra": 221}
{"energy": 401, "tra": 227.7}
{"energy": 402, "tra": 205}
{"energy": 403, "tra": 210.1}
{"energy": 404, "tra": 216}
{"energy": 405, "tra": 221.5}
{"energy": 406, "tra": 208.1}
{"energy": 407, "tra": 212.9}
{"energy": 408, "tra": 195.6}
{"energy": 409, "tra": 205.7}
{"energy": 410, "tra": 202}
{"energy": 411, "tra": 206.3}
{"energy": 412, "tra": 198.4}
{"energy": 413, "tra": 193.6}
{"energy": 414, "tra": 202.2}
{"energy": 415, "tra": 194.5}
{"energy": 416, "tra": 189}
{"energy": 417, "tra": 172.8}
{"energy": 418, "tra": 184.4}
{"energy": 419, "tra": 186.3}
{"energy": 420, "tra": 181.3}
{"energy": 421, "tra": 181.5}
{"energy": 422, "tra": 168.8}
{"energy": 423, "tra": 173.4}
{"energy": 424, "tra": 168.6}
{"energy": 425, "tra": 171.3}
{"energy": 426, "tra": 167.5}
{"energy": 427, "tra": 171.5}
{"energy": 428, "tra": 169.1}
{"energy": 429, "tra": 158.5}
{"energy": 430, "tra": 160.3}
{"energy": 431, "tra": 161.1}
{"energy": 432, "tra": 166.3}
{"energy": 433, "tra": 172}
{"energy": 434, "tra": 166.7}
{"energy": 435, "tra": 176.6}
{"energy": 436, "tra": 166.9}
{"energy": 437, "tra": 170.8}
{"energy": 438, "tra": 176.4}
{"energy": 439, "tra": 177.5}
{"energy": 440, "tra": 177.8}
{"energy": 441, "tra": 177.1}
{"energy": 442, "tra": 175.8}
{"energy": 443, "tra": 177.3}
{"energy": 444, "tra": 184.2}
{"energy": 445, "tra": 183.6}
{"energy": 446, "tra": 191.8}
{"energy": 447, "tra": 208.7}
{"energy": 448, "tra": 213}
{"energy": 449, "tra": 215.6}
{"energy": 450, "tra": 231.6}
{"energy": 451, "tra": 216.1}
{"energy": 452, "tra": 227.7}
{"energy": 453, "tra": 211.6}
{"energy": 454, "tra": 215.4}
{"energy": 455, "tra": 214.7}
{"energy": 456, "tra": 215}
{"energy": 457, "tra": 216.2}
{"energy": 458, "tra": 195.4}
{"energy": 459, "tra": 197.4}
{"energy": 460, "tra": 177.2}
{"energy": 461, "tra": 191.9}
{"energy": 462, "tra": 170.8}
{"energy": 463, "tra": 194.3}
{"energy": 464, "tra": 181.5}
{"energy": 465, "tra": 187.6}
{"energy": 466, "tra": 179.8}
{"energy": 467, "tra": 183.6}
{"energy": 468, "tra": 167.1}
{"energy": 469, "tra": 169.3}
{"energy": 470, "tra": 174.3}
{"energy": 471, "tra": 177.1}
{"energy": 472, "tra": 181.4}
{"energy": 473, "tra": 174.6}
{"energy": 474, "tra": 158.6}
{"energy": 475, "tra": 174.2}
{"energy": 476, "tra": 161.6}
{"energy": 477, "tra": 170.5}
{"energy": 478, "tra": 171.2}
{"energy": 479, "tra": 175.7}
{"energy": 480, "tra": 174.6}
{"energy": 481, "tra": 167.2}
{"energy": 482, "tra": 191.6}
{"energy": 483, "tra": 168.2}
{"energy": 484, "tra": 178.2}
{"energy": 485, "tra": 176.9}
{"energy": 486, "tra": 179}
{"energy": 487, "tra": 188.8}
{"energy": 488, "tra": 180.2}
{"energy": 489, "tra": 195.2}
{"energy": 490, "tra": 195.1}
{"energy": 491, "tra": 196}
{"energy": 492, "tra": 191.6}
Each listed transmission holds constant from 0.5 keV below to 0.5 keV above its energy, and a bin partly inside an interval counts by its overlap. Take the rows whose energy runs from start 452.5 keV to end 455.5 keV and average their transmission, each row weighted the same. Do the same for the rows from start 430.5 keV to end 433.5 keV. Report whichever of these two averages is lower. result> 166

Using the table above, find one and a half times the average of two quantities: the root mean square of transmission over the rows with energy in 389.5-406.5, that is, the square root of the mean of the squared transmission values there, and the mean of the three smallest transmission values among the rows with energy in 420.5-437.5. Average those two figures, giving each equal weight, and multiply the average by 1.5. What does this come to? 272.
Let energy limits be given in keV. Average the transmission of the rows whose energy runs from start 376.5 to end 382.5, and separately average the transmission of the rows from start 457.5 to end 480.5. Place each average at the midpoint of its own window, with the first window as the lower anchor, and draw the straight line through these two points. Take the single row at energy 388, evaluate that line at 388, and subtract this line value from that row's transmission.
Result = 5.4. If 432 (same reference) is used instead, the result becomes 6.6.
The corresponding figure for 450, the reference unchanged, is 63.1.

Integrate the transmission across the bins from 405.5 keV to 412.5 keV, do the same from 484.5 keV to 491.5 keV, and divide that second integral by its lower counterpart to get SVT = 0.92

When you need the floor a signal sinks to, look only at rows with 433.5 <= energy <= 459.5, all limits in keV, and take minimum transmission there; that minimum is 166.7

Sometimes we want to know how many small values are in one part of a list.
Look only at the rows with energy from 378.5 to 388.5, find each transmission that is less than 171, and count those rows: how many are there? 10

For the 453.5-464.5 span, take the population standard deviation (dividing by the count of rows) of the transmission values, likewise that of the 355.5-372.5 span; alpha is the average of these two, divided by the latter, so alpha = 1.4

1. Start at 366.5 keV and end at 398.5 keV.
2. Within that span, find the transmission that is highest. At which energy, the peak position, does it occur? 395 keV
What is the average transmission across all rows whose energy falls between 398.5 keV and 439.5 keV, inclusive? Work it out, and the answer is 187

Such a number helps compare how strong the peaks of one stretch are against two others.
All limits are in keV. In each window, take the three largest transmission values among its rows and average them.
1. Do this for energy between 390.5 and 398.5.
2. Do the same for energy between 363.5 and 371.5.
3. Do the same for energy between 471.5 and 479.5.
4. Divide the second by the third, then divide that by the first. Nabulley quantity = 0.0047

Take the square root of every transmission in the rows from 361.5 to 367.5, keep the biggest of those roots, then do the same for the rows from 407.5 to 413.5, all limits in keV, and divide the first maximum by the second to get 0.92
